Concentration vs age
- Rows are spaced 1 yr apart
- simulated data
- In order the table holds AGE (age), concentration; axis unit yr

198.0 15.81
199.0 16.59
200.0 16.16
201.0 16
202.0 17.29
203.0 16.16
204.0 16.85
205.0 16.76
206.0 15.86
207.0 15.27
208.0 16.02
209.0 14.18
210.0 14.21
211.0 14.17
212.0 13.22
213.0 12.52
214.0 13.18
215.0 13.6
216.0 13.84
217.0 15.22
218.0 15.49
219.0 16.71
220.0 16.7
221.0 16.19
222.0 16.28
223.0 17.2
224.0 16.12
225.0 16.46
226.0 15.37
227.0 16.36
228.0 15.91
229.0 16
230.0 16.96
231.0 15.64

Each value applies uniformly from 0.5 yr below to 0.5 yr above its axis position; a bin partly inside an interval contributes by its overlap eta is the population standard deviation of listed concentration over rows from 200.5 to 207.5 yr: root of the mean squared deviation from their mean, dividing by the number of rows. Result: 0.64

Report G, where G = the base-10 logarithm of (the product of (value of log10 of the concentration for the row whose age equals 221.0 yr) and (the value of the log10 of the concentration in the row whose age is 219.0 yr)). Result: 0.170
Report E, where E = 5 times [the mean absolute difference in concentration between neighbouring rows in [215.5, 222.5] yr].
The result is 2.9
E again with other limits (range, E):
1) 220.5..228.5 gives 3.5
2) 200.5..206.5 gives 4.1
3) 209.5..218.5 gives 2.9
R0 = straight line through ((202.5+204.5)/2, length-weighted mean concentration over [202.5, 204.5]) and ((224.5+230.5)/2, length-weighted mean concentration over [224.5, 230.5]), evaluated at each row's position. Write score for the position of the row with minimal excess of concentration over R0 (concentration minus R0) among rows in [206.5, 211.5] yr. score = 209.0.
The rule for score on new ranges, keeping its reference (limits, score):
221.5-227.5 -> 226.0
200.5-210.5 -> 209.0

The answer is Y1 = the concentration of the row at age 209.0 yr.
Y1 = 14.18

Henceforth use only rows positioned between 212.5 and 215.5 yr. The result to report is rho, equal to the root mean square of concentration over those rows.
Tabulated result 13.1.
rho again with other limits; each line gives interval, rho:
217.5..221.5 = 16.3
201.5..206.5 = 16.6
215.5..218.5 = 14.9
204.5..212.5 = 15.0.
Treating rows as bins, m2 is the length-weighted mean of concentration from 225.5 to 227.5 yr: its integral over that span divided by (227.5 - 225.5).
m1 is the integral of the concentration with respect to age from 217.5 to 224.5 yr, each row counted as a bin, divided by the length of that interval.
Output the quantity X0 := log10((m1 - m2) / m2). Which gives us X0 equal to -1.5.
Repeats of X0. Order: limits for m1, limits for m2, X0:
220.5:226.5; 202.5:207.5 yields -2.3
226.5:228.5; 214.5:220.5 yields -1.2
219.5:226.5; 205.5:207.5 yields -1.3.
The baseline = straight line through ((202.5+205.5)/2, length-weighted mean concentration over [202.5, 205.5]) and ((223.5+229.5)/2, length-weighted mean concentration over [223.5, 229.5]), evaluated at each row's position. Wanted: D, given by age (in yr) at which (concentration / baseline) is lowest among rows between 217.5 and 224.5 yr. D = 218.0 yr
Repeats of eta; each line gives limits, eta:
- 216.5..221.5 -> 0.61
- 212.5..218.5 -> 1.06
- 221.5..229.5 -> 0.49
